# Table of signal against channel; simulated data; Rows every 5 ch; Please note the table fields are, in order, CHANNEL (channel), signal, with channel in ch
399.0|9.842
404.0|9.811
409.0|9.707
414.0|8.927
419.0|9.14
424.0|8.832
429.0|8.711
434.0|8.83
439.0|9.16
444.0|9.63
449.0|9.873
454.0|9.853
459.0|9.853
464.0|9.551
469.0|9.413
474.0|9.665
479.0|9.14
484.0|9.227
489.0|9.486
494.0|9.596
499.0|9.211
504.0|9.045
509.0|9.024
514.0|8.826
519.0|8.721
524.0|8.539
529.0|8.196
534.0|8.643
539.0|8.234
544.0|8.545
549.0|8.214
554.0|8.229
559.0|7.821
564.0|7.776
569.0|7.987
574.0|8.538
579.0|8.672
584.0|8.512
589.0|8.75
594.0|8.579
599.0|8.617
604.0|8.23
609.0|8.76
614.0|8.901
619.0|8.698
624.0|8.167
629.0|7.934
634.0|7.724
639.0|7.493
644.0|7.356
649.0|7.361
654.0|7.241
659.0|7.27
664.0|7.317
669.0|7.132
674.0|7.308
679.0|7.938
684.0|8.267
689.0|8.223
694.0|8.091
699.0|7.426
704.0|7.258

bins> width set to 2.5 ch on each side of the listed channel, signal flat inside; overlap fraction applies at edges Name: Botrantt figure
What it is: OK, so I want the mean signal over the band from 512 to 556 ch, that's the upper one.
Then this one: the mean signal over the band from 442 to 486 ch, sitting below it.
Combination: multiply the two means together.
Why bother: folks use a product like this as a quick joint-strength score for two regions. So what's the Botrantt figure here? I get 81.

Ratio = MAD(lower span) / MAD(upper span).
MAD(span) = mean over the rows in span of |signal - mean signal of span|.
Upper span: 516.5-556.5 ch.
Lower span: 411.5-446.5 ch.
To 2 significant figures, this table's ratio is 1.2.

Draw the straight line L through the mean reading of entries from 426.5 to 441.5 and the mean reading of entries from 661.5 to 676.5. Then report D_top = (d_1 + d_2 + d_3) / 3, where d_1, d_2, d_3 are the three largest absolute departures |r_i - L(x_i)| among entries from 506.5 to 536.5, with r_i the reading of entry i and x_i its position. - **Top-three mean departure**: 0.53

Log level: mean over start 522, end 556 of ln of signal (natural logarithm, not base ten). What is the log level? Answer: 2.12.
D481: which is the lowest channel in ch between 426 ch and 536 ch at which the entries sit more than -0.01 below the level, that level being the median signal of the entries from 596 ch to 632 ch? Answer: 524.0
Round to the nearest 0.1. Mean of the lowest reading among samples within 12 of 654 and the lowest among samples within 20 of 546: 7.5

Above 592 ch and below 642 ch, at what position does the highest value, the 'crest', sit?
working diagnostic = 614.0 ch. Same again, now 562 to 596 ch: 589.0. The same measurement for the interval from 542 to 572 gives 544.0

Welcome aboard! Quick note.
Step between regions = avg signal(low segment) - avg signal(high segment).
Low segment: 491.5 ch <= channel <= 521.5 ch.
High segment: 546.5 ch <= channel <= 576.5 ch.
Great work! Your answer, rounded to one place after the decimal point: 1.0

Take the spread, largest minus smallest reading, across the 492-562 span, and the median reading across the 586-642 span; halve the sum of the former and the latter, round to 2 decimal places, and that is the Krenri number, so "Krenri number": 5.18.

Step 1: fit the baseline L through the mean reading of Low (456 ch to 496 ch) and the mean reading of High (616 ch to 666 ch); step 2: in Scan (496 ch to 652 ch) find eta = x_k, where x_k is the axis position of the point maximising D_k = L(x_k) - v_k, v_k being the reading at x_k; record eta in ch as 559.0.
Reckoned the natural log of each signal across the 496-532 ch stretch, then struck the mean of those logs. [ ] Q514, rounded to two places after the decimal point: 2.17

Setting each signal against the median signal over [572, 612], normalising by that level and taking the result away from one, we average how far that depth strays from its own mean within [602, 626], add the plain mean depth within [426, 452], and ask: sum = -0.042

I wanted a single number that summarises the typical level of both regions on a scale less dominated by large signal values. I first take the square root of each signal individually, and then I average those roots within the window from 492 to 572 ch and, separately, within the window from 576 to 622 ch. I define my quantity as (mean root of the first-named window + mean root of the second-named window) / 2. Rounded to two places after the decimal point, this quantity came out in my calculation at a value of 2.93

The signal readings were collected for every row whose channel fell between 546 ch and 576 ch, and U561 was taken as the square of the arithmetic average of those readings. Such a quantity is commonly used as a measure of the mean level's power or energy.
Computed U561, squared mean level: 66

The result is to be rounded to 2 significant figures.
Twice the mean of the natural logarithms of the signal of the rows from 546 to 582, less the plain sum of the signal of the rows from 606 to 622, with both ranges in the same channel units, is -22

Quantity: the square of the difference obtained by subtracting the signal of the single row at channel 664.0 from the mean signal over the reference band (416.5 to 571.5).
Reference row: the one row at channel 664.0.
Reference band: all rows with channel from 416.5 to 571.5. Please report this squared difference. 2.6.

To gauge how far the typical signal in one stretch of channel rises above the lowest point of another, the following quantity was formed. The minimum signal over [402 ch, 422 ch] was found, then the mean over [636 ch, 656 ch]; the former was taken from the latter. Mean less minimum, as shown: -1.6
